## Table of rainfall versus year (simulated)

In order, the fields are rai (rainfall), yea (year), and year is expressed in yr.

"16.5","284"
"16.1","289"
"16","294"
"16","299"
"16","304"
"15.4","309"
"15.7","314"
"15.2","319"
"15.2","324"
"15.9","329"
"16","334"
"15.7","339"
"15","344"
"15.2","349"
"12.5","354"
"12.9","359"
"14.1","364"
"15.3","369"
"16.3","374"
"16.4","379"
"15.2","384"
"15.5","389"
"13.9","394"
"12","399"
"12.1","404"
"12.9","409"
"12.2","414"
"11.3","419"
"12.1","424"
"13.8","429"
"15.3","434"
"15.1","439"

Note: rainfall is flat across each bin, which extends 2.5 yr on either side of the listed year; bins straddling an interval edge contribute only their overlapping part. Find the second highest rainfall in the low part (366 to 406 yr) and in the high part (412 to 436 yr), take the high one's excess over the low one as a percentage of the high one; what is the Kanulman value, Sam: -18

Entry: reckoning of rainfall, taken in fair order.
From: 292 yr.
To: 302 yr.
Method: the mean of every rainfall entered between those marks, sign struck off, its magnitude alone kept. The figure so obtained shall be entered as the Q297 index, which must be 16.0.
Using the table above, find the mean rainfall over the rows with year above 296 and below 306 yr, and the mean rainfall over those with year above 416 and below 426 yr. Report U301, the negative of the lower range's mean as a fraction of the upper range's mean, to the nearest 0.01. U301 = -1.37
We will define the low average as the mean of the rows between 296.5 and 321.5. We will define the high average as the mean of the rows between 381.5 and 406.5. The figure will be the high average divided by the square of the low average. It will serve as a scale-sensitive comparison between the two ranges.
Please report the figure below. 0.056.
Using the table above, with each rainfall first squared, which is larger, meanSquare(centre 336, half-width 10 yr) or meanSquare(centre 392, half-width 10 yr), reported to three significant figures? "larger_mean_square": 245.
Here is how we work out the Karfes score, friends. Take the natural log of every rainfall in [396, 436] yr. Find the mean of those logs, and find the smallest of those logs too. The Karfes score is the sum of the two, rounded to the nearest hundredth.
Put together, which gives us 4.96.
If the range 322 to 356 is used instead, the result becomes 5.24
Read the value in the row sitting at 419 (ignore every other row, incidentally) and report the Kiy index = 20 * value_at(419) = 226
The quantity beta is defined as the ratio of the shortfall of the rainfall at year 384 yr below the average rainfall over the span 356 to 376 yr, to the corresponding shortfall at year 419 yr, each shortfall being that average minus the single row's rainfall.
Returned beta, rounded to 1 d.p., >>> -0.2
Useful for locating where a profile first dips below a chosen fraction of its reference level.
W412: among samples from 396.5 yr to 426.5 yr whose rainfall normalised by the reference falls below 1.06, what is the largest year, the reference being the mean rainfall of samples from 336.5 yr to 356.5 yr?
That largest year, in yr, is 424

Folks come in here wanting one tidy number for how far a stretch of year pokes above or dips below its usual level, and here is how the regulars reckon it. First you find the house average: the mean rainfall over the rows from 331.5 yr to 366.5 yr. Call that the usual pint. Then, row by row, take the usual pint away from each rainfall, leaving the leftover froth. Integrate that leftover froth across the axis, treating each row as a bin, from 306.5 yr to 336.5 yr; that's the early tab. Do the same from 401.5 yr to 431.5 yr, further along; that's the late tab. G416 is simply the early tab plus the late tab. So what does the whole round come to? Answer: -30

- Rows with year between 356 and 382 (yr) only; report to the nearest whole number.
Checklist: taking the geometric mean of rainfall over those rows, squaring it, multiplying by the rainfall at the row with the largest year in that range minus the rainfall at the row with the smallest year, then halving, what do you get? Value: 391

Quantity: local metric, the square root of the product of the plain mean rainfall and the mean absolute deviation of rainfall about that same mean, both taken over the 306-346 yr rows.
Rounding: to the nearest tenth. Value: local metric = 2.2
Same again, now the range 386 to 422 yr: 3.7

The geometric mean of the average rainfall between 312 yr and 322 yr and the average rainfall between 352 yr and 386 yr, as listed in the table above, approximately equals 15.1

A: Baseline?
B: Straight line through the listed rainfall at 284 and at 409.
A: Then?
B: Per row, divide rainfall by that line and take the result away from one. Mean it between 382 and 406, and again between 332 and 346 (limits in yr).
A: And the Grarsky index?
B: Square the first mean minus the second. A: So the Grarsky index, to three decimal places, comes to 0.000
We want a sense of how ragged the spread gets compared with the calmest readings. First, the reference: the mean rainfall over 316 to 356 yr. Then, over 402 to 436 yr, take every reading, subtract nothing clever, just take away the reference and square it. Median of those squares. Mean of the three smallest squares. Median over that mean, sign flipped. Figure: -4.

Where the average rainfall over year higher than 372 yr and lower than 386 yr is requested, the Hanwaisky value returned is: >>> 16.0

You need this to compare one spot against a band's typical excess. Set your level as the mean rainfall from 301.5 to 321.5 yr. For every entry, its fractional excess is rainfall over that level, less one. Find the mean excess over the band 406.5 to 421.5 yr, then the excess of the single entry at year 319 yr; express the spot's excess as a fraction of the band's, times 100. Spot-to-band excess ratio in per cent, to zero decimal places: 11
